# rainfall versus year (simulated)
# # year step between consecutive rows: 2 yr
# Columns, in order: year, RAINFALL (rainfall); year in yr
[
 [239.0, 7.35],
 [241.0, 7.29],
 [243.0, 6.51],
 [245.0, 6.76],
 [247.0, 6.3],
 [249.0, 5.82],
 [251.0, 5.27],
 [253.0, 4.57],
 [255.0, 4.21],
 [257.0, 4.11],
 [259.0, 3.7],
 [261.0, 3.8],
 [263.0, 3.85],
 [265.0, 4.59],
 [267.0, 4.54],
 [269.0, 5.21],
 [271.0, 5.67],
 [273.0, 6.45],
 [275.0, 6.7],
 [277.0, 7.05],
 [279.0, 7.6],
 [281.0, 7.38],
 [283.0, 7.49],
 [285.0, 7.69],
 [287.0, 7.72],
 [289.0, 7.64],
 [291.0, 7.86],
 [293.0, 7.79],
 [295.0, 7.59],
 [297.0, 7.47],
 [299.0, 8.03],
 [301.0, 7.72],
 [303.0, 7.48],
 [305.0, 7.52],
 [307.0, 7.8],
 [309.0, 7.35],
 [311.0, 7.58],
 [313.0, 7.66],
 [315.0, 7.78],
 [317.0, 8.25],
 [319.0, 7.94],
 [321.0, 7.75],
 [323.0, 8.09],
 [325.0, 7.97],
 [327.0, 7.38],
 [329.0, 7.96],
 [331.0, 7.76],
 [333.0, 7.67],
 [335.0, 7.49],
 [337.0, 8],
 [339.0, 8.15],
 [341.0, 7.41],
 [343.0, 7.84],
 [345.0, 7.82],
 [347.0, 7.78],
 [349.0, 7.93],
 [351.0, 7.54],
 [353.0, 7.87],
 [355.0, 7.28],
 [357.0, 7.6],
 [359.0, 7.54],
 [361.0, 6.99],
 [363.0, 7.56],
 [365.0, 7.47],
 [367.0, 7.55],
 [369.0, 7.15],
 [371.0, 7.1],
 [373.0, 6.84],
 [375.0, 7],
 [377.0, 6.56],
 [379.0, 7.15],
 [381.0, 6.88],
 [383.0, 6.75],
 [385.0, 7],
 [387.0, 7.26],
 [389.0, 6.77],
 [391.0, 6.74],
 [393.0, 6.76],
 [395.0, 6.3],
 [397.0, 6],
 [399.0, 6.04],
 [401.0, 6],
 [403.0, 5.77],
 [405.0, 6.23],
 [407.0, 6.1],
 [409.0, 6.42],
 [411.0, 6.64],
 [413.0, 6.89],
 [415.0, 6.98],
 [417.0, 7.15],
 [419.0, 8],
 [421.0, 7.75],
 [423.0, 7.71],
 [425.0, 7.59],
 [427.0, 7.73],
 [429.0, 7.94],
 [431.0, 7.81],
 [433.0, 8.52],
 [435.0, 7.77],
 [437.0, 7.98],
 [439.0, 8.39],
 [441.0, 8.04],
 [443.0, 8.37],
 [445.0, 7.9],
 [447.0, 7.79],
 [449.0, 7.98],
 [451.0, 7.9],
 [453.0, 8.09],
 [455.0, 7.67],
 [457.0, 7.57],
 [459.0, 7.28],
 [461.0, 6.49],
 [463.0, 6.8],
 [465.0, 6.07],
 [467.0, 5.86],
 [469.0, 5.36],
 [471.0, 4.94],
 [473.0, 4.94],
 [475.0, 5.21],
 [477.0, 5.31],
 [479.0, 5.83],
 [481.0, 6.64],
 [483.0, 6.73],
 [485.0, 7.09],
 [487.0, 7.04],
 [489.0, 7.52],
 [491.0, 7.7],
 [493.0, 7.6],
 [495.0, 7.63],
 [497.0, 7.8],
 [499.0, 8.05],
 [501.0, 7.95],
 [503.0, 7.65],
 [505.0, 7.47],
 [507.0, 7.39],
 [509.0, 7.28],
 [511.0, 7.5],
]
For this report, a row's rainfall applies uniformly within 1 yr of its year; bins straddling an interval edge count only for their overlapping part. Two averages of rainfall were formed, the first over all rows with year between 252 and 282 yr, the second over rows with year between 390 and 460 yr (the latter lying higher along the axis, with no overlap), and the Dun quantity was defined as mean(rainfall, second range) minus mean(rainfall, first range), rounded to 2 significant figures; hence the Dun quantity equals 2.0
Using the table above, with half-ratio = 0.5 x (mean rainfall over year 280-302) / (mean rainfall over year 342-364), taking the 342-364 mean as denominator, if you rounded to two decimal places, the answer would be 0.50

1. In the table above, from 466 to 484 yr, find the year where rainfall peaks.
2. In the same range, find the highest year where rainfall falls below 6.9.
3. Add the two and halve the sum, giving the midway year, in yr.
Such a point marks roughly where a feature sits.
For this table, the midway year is 483 yr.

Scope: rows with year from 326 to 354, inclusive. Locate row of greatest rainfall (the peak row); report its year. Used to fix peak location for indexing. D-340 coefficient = 339.0 yr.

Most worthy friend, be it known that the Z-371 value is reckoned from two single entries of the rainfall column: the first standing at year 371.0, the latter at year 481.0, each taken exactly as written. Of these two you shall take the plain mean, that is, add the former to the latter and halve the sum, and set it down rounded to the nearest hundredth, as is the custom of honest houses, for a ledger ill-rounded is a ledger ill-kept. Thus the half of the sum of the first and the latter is 6.87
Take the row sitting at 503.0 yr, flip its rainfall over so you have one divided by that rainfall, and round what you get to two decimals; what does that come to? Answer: 0.13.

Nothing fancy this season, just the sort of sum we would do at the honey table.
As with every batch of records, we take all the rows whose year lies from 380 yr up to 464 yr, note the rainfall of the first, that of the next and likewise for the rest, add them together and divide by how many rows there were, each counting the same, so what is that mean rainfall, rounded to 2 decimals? 7.23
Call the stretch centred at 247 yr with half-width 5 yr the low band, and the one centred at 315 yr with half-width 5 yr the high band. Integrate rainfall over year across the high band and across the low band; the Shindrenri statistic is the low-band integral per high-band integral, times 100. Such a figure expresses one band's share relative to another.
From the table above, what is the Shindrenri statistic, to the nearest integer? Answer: 78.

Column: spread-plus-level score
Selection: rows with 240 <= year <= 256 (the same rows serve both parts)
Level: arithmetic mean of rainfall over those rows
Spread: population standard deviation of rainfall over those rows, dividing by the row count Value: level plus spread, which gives 6.9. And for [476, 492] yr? 7.5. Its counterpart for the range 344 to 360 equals 7.9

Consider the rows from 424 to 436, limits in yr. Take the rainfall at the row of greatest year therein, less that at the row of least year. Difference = 0.2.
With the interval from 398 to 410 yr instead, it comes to 0.4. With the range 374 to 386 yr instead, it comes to 0.0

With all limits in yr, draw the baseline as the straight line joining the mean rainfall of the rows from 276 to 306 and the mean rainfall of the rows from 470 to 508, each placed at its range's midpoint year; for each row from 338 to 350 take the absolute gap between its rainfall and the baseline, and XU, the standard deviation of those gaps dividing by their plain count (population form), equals 0.216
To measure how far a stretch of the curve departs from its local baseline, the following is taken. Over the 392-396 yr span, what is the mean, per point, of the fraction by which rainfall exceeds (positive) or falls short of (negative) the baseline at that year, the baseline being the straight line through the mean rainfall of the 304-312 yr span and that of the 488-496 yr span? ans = -0.14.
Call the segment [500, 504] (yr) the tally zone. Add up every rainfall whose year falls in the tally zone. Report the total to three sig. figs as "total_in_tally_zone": 15.6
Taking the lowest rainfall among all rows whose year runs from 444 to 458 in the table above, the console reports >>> 7.57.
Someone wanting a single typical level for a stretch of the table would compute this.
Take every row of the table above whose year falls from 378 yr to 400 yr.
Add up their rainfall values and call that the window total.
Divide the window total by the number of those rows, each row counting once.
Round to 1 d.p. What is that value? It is 6.7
